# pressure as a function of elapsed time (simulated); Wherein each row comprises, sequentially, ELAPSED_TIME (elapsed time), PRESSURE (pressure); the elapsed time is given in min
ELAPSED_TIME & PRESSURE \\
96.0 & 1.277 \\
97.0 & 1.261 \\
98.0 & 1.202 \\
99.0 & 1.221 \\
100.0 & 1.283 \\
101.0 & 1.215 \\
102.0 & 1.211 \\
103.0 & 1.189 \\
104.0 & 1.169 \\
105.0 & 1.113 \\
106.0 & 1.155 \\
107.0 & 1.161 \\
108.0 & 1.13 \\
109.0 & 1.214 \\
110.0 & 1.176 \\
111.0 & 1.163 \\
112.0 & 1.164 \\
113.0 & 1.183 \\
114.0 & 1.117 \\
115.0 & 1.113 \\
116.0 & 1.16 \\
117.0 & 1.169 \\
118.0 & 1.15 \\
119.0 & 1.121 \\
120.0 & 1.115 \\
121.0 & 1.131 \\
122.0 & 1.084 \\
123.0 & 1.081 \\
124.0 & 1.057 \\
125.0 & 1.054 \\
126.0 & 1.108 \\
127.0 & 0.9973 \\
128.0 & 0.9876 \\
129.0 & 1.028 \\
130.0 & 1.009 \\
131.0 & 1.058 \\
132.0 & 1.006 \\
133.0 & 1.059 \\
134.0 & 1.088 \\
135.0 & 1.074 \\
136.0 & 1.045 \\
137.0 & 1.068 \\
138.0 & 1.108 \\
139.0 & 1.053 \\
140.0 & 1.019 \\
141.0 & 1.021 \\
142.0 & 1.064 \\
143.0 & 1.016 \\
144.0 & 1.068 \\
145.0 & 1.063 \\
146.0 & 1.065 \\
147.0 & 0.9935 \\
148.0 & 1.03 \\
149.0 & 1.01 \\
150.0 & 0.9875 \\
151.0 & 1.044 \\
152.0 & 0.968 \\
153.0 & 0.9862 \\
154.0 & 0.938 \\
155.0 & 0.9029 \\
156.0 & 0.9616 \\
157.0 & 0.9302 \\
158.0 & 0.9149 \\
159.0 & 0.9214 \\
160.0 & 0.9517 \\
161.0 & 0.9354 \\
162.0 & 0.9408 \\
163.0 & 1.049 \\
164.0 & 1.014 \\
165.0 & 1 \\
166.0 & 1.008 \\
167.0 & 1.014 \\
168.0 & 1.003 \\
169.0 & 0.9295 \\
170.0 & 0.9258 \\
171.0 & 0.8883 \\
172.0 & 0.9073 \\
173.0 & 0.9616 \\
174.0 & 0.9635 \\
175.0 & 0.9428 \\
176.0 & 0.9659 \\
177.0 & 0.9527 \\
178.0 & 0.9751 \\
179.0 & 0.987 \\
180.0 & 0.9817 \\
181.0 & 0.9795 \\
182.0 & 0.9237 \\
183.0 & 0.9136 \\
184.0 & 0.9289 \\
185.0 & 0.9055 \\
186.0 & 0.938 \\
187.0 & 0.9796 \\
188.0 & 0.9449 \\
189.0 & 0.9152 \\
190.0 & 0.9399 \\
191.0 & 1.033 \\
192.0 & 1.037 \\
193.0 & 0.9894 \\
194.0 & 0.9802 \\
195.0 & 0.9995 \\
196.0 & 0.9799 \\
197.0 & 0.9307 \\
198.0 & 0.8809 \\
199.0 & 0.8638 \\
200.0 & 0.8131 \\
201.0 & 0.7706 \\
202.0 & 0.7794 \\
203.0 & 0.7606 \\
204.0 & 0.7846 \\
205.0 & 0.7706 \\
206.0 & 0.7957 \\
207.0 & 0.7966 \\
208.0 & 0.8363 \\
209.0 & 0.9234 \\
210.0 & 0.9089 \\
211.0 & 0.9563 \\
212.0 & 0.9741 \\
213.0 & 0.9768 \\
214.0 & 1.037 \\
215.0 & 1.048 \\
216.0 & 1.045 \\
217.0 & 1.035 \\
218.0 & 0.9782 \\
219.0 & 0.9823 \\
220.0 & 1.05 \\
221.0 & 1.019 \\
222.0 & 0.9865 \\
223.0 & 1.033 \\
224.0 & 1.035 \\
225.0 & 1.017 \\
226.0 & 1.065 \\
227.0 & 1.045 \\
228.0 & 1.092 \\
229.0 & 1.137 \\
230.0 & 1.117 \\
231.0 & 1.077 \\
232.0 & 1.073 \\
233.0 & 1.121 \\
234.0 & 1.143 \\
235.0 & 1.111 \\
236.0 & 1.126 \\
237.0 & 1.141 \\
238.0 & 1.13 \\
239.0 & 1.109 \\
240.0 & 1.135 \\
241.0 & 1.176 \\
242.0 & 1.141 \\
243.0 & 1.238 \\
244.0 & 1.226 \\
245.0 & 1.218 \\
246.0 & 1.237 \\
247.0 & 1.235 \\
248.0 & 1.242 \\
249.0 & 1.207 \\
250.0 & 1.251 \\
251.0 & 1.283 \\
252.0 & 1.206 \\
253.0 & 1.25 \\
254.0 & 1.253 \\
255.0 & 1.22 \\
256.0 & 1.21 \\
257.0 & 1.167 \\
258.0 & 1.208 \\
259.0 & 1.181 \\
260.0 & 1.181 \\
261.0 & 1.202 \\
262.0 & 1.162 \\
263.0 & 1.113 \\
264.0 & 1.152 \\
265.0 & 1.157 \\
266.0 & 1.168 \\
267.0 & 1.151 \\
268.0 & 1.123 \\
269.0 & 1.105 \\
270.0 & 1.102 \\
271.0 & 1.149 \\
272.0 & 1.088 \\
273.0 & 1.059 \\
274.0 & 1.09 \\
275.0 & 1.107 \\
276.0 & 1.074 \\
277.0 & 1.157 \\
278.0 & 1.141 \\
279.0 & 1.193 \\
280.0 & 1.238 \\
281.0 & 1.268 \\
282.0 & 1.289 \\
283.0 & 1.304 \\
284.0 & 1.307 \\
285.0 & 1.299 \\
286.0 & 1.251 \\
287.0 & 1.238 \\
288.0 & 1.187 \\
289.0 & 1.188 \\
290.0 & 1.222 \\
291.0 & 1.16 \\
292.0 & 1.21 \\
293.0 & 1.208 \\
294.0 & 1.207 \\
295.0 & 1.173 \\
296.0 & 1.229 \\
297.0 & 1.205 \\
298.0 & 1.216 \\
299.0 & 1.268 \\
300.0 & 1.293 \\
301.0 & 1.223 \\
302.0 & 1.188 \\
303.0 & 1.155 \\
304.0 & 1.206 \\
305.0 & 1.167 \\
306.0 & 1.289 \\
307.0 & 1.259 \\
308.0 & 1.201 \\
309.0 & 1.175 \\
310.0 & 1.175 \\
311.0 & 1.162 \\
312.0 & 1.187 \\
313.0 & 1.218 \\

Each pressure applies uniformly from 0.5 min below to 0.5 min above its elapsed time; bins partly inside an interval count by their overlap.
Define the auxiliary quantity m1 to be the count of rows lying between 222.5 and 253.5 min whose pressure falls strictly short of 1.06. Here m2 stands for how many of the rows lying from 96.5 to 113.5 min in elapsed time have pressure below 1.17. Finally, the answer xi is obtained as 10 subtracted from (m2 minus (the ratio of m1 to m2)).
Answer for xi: -4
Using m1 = 4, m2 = 7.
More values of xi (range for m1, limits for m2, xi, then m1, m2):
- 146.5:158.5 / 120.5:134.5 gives 3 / 12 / 14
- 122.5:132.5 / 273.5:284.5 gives -7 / 8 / 5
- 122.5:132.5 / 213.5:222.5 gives -2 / 8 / 9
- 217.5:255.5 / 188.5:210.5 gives 12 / 9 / 22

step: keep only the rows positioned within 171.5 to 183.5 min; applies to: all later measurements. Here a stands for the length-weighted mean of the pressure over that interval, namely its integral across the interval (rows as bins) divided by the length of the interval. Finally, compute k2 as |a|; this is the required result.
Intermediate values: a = 0.95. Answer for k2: 0.95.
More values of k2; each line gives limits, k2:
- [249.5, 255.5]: 1.24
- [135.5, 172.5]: 0.99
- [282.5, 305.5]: 1.22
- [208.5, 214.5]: 0.96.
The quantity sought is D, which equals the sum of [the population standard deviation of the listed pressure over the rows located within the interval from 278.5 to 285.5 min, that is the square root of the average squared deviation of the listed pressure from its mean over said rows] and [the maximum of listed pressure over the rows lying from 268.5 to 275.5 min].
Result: 1.19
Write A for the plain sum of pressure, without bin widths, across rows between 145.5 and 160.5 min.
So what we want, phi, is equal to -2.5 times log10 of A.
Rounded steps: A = 14.6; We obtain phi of -2.91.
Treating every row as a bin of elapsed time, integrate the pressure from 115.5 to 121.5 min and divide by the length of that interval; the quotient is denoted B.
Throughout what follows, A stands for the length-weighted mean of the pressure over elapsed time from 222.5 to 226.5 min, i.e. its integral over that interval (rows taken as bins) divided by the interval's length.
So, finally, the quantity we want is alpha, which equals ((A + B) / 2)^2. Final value 1.19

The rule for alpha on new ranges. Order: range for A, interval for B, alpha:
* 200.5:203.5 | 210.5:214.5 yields 0.77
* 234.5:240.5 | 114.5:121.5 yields 1.28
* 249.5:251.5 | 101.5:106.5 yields 1.48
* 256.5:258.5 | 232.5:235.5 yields 1.34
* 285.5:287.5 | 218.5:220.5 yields 1.28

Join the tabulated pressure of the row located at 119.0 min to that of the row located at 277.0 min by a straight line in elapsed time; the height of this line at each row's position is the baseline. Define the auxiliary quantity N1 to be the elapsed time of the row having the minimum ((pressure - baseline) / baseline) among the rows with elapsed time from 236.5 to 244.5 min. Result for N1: 239.0 min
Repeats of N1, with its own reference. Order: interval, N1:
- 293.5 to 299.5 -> 295.0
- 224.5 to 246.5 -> 225.0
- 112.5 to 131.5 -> 128.0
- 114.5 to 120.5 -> 115.0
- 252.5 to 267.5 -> 263.0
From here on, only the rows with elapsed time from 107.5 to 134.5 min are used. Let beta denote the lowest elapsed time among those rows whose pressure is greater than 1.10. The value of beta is 108.0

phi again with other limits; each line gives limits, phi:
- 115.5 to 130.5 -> -3.03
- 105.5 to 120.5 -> -3.09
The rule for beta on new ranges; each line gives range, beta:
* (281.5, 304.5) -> 282.0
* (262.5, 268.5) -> 263.0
